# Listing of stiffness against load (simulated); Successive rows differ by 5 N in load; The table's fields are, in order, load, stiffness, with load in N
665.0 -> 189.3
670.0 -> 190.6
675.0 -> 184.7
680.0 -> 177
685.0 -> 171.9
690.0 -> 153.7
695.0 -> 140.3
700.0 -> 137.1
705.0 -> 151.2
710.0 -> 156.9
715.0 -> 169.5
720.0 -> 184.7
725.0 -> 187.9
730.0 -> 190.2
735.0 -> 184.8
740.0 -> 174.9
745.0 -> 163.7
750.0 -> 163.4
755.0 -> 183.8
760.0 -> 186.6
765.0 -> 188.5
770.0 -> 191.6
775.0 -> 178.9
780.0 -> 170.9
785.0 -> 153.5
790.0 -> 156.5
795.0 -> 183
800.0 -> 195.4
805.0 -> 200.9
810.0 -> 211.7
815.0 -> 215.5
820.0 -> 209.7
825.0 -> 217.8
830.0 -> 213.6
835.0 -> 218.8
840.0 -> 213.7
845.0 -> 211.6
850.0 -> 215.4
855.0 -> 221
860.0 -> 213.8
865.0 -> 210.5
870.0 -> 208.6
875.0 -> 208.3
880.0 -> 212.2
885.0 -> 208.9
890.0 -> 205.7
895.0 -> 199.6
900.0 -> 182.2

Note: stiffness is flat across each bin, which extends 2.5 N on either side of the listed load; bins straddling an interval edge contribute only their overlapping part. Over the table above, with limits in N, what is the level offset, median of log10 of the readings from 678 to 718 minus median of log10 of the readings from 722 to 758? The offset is -0.073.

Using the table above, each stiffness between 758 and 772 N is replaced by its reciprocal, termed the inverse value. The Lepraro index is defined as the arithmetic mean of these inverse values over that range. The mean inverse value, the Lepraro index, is 0.0053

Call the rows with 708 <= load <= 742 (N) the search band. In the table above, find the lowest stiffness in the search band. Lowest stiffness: 156.9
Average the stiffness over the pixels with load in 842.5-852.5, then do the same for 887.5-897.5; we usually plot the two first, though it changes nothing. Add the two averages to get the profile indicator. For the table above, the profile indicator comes 416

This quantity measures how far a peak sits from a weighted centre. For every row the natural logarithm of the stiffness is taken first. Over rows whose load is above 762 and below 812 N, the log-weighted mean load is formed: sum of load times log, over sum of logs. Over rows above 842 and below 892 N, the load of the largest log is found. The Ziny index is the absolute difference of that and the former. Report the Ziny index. 67.4 N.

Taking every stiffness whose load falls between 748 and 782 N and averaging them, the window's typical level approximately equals 181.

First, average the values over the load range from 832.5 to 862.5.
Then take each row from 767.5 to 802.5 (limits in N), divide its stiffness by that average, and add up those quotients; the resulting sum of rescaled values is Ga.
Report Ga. 5.7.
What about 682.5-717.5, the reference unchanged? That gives 5.0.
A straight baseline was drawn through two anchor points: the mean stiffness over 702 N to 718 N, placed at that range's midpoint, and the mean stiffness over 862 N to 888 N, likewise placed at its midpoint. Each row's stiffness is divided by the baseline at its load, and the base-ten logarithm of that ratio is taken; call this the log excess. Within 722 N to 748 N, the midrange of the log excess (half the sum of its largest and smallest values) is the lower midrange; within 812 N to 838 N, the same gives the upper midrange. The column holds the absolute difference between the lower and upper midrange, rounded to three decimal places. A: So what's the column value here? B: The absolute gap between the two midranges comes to 0.022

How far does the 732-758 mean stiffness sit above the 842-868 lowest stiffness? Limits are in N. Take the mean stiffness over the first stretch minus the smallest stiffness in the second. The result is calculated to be -36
